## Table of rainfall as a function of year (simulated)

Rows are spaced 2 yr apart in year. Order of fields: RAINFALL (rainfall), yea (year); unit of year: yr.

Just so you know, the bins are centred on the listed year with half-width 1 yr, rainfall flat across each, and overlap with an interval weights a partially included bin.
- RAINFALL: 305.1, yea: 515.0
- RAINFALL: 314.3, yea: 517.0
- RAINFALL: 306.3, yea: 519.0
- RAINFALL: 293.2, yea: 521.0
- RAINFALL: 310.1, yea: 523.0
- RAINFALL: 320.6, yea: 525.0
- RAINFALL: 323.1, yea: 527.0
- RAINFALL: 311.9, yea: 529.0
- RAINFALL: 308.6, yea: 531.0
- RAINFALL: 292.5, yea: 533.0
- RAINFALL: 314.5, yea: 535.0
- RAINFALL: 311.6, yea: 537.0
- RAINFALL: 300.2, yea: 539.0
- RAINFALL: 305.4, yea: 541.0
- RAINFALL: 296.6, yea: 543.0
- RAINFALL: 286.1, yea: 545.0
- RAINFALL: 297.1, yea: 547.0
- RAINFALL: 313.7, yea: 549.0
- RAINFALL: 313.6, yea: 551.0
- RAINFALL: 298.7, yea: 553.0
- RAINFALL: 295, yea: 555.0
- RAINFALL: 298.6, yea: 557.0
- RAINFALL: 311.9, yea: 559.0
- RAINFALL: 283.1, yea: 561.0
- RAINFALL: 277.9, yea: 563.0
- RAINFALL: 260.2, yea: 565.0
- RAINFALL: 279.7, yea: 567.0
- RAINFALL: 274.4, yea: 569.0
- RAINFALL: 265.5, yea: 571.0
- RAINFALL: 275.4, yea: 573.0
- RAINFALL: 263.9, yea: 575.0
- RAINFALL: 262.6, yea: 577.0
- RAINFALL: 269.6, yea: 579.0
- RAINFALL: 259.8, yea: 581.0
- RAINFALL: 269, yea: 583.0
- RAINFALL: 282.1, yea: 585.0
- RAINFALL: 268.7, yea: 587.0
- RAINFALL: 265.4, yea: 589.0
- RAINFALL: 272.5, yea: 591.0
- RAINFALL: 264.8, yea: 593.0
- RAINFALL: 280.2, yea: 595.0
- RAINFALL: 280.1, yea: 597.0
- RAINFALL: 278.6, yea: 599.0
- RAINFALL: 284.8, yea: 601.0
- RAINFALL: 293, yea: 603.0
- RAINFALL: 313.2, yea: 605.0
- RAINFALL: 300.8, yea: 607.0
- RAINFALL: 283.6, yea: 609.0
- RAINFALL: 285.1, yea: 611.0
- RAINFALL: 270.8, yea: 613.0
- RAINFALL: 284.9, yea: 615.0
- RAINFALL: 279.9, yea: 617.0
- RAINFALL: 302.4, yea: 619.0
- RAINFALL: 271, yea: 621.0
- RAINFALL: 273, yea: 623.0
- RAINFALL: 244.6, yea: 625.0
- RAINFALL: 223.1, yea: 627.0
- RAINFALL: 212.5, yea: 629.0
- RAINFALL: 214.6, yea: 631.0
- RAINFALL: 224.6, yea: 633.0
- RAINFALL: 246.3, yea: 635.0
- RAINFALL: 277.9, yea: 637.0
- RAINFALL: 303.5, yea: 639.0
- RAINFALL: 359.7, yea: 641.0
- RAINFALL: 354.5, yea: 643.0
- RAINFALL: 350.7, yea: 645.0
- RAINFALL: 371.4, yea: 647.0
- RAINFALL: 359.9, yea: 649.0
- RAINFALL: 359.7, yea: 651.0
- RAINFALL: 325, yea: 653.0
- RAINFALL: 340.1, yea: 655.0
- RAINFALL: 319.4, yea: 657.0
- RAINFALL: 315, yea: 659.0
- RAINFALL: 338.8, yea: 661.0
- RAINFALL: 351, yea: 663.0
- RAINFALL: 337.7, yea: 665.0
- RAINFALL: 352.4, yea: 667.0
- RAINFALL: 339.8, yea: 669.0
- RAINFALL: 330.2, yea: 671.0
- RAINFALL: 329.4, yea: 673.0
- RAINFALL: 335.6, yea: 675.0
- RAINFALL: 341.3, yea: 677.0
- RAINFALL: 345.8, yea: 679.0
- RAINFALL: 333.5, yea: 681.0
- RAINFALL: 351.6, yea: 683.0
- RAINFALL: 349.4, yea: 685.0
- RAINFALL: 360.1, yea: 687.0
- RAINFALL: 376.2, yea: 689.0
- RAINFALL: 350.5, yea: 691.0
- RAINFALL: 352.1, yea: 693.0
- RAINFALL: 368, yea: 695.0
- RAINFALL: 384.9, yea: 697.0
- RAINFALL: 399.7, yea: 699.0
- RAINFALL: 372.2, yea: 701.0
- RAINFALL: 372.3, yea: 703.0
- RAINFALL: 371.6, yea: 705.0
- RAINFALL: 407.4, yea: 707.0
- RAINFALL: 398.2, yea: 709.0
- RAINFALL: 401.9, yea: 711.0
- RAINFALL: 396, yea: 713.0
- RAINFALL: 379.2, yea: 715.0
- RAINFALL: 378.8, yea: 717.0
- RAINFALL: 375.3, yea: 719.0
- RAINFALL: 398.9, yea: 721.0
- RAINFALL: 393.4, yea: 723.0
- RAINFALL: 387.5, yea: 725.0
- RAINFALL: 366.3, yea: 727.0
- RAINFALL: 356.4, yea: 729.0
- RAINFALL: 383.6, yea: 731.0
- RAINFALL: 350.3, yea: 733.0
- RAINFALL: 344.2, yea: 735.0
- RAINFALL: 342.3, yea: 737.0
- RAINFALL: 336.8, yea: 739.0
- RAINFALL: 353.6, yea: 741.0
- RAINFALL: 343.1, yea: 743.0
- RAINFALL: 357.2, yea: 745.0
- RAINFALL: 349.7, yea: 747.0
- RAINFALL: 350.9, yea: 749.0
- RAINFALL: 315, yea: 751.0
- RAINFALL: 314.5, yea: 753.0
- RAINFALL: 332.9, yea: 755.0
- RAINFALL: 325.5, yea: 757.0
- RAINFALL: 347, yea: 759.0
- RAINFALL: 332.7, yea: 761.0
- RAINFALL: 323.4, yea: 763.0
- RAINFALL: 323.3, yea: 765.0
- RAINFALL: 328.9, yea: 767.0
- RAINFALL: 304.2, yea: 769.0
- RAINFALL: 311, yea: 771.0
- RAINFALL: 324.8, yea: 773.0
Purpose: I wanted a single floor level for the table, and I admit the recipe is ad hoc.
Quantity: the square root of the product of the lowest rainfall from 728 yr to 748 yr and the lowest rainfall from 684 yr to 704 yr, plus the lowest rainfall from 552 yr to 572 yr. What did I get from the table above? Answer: 603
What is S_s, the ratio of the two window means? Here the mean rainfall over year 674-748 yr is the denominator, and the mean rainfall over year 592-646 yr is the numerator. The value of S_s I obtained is 0.76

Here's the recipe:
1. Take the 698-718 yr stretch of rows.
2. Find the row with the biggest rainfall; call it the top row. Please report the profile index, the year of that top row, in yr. 707.0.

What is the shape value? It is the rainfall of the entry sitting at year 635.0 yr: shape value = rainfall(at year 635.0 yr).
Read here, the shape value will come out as 246.3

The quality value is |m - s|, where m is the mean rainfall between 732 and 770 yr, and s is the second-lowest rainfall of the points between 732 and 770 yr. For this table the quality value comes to 21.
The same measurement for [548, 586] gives 22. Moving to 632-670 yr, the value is 81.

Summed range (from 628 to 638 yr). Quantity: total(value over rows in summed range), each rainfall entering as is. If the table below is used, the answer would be 1176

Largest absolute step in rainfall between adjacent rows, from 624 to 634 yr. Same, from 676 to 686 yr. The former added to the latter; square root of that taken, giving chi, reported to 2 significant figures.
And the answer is 6.3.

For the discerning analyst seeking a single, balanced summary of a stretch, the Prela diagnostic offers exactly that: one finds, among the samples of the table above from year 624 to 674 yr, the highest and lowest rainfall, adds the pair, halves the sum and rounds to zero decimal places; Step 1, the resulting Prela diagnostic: 292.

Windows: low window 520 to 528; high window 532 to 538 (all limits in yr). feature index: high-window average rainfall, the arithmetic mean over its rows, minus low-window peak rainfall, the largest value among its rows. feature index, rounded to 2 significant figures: -17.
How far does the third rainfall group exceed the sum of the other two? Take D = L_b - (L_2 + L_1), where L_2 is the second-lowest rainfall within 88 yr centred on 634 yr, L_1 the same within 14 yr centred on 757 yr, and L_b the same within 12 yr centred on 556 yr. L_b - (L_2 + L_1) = -235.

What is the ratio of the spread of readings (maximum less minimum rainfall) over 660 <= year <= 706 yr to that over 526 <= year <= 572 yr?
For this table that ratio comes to 1.12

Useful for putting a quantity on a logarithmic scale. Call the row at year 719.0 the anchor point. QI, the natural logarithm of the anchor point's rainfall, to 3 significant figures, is 5.93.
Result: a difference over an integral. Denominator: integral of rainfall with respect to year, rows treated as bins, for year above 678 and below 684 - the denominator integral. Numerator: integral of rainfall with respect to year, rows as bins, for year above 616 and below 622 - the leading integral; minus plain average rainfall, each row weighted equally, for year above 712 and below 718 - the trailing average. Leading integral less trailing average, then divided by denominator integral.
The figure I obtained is 0.641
